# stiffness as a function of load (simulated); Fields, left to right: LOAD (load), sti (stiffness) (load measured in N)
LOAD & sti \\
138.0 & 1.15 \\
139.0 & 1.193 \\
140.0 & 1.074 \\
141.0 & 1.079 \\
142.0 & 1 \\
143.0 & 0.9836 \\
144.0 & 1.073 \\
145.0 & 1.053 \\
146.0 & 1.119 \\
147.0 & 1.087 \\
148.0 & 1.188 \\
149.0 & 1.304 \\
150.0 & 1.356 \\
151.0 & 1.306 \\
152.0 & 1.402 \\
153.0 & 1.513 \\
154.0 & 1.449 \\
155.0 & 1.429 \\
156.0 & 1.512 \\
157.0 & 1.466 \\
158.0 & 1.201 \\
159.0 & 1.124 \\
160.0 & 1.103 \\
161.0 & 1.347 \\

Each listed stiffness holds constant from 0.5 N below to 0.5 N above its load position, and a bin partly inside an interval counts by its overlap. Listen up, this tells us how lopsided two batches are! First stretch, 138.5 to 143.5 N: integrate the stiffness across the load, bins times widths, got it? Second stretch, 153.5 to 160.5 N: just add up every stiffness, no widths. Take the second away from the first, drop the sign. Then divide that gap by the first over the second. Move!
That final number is 7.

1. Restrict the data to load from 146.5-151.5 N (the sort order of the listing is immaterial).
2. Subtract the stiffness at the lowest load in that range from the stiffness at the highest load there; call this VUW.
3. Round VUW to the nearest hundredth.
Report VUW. 0.22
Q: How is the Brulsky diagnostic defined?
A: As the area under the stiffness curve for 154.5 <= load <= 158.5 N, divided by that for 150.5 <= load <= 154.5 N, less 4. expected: -3.01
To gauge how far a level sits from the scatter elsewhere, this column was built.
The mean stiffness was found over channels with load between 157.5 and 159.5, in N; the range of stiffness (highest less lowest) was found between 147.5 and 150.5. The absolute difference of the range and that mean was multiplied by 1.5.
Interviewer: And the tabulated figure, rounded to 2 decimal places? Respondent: 1.49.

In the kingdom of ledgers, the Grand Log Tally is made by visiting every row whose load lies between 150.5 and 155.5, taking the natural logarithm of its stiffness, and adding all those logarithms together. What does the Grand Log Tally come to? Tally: 1.75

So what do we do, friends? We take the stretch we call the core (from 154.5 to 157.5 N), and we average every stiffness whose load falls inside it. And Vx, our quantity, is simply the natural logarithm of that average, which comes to 0.4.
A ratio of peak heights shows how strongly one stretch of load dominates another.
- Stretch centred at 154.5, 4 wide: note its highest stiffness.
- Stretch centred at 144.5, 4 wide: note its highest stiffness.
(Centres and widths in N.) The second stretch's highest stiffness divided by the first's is 0.74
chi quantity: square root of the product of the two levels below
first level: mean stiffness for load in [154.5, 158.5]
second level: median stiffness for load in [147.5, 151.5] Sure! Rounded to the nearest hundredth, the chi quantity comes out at 1.35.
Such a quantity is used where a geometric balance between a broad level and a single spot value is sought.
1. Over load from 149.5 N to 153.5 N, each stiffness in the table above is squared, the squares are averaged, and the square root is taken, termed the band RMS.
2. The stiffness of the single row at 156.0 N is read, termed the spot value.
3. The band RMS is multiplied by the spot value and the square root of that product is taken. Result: 1.45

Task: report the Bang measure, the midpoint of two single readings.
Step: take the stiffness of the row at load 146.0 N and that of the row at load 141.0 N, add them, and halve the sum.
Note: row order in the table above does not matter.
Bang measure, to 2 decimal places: 1.10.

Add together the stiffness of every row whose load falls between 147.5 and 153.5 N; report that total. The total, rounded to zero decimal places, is 8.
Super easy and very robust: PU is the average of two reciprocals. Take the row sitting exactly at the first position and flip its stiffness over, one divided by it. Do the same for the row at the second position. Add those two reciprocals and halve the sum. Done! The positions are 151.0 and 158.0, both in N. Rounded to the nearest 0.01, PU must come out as 0.80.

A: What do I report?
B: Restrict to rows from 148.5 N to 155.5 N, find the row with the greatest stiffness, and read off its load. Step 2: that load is 153.0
